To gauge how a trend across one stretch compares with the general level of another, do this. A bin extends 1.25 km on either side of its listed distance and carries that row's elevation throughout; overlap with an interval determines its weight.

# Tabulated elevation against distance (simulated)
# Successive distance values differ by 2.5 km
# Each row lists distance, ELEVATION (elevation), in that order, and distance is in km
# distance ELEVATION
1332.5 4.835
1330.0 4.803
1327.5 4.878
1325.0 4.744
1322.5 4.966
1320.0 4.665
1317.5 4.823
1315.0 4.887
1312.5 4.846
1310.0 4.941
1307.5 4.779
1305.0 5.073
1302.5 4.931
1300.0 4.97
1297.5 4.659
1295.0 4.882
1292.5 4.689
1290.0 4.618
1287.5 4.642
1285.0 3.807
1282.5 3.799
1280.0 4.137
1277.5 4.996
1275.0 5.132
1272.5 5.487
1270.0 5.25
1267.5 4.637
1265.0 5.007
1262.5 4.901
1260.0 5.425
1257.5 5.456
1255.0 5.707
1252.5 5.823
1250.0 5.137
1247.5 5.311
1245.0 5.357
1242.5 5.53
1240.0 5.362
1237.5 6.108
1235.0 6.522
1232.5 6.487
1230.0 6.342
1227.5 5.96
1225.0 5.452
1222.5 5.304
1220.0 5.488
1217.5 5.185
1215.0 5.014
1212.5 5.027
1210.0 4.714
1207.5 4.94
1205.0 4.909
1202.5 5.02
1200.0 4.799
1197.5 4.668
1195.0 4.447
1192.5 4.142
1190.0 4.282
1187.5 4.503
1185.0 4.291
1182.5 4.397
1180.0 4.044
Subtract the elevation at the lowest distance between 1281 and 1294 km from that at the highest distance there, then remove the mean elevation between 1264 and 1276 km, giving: -4.2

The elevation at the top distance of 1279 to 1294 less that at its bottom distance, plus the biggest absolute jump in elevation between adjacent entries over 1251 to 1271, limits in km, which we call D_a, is 1.2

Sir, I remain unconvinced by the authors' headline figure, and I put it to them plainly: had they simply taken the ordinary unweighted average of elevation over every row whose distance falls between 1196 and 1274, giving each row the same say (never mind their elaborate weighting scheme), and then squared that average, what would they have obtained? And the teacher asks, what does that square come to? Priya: 29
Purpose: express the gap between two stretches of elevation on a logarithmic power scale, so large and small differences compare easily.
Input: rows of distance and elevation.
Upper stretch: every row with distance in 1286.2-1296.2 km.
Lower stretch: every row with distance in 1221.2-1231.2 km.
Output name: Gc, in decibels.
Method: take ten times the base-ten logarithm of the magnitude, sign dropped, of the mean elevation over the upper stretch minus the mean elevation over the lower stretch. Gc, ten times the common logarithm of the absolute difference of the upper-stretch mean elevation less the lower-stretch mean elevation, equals 0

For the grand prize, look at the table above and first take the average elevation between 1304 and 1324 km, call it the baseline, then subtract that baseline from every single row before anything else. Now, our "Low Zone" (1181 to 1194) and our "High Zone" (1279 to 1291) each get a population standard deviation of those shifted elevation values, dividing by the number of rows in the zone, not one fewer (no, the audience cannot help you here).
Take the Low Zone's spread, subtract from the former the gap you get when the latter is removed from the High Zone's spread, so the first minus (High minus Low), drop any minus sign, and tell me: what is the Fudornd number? 0.13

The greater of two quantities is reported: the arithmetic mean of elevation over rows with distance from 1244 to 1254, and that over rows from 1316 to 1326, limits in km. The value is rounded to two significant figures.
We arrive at 5.4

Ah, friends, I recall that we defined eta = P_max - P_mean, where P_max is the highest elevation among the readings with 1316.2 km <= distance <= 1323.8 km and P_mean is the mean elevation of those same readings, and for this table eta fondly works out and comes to 0.15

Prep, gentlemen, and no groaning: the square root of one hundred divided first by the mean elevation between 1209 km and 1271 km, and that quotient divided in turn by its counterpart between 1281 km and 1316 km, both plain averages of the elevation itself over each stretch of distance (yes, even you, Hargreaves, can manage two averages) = 1.98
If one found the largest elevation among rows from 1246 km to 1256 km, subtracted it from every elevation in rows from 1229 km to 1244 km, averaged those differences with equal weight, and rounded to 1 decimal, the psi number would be 0.2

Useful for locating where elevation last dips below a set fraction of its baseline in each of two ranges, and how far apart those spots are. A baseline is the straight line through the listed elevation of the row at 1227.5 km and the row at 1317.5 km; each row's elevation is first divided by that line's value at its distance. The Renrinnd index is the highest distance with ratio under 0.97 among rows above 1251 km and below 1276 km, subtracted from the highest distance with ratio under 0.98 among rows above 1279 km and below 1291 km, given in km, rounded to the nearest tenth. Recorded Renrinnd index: 15.0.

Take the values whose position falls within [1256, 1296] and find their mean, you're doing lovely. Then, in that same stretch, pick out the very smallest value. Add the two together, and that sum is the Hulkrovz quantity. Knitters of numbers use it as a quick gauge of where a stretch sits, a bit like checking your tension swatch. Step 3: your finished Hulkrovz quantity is 8.6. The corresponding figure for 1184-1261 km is 9.4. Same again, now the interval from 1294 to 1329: 9.5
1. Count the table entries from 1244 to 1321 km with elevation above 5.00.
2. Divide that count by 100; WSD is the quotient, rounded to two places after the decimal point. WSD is 0.12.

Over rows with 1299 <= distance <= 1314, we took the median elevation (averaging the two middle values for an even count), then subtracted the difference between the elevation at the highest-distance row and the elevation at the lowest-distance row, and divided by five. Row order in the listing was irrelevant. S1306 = 1.01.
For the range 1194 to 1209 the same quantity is 0.87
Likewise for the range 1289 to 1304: 0.89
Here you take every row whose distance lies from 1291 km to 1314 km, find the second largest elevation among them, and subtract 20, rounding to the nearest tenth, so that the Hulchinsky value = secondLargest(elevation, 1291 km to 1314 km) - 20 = -15.0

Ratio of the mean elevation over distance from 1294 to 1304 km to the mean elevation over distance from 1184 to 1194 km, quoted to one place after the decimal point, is 1.1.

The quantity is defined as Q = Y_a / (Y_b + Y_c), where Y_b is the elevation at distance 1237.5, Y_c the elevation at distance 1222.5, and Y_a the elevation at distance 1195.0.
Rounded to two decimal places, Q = 0.39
